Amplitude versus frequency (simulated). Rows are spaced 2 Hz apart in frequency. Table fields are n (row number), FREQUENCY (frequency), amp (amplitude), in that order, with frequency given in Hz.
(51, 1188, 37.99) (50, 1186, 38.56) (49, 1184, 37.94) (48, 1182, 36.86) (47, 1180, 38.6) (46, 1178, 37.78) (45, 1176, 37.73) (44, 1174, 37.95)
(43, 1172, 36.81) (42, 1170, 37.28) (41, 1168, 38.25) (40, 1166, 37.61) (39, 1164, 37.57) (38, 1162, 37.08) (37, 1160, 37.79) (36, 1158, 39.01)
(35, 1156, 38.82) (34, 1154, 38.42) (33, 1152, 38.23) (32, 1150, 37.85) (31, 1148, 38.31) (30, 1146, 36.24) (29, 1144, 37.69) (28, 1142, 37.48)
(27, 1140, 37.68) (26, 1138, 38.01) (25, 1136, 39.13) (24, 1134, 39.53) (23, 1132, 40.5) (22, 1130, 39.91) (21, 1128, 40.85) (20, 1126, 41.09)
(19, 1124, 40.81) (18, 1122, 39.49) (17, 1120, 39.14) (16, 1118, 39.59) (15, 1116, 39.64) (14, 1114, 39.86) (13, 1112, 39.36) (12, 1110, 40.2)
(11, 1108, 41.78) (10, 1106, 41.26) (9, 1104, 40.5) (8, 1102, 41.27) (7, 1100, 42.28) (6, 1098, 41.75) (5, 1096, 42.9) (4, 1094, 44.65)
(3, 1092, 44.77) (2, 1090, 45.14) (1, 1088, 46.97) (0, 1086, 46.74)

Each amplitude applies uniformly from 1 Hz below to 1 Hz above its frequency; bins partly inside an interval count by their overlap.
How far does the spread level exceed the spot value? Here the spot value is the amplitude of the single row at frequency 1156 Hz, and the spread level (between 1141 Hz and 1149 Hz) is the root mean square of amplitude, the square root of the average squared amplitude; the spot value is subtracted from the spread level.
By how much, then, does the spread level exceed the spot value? -1.4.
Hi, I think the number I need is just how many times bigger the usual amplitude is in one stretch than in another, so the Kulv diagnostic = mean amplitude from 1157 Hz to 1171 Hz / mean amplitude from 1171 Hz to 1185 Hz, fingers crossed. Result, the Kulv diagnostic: 1.00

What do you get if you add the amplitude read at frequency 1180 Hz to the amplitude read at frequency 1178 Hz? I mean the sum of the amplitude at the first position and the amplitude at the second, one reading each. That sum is 76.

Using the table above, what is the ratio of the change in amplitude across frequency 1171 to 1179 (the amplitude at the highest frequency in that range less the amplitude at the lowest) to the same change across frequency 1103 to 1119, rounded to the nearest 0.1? -1.1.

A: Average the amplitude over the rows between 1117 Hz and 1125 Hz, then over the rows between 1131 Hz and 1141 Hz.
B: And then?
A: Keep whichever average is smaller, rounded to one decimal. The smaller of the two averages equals 39.0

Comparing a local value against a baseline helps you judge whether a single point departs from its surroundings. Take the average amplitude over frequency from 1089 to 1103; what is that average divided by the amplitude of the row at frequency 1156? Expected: 1.11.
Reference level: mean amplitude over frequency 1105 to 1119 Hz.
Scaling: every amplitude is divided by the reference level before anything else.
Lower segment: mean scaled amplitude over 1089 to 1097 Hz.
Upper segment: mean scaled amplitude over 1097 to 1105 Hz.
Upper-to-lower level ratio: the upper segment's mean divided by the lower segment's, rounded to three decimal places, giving 0.934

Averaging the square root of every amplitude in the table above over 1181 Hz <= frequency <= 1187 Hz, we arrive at 6.15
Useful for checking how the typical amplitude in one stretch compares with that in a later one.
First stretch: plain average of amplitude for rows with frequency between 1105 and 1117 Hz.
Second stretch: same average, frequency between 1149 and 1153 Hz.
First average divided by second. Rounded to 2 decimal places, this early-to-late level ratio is 1.06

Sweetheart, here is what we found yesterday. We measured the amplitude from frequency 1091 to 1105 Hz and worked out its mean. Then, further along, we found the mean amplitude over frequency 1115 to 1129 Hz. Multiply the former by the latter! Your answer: 1707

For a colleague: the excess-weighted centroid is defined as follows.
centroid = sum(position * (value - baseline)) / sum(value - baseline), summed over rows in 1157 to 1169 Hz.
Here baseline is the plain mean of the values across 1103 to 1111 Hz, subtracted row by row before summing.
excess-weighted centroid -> 1163.2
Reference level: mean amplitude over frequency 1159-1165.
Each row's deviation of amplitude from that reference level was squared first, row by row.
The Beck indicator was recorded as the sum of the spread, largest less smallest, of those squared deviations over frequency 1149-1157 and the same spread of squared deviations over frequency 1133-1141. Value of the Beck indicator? 6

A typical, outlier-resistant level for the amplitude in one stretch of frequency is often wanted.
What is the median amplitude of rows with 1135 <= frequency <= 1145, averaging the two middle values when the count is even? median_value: 38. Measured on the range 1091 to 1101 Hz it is 43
